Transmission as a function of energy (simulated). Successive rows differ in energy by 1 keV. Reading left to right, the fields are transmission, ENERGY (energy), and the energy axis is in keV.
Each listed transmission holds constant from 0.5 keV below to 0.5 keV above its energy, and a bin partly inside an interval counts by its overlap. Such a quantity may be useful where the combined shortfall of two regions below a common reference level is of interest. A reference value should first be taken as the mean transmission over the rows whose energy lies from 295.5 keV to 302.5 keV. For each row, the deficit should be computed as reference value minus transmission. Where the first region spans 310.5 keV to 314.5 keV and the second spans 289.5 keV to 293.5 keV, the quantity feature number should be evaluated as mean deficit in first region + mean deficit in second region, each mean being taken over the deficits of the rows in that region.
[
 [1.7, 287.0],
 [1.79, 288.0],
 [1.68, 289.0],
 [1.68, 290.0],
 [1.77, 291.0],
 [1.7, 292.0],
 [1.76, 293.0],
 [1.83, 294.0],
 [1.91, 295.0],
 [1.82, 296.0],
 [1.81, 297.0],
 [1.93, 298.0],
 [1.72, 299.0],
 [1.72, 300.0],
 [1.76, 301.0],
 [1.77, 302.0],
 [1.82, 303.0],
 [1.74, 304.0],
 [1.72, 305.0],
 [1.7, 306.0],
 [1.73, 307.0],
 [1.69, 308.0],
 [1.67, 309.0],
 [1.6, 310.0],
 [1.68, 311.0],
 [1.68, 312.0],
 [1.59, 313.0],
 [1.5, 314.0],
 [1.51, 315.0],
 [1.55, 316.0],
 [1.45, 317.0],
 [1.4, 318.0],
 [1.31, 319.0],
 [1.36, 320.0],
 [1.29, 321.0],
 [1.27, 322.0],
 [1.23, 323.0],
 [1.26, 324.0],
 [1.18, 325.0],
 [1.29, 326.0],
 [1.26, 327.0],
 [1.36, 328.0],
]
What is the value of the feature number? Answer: 0.2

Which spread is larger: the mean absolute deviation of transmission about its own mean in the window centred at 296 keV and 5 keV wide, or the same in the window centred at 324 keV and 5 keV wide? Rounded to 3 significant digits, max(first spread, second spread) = 0.0480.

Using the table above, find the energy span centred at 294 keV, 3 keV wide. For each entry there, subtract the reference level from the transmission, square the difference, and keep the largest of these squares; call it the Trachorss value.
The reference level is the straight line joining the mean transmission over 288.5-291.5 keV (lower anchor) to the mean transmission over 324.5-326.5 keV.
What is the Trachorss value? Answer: 0.071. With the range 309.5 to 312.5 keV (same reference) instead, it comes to 0.070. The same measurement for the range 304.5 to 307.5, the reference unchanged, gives 0.061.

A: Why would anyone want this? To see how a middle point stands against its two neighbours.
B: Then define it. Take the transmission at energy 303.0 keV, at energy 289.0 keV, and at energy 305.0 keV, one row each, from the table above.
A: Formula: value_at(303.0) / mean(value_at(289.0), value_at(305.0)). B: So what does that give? 1.07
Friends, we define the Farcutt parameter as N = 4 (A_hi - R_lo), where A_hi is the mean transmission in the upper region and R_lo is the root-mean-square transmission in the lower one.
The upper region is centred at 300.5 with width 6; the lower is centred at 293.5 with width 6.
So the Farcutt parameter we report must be -0.1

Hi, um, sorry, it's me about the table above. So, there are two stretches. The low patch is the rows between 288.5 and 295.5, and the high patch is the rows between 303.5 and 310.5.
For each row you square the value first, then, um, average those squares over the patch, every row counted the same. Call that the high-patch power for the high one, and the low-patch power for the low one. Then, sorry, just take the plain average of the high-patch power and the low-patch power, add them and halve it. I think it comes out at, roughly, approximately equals 2.99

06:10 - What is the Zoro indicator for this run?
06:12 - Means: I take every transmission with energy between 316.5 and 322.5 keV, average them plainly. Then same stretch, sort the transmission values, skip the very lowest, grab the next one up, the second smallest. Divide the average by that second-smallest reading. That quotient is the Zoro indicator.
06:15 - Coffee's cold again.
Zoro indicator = 1.04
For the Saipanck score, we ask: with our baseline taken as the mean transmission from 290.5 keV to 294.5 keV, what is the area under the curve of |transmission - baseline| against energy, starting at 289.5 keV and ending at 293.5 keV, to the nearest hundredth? 0.16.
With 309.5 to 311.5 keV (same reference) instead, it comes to 0.25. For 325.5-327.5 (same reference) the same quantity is 0.98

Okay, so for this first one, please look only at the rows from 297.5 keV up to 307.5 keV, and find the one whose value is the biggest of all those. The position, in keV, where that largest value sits 298.0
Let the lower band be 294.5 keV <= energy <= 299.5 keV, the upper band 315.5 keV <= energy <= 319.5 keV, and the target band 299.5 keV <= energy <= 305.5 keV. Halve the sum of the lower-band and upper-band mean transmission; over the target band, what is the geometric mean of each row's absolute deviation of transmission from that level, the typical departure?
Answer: 0.12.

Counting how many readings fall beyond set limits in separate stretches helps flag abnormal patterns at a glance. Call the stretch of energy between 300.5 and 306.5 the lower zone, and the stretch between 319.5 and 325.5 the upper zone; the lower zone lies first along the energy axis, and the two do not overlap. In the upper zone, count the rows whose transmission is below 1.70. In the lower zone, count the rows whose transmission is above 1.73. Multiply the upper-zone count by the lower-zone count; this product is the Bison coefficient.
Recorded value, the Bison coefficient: 24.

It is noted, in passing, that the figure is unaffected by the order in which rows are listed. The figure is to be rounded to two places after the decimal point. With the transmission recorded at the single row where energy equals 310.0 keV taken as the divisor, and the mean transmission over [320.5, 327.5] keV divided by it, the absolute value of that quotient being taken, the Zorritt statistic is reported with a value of 0.78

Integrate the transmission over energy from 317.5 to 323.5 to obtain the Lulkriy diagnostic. 7.9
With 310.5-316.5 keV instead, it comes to 9.5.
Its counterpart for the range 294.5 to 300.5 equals 10.9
